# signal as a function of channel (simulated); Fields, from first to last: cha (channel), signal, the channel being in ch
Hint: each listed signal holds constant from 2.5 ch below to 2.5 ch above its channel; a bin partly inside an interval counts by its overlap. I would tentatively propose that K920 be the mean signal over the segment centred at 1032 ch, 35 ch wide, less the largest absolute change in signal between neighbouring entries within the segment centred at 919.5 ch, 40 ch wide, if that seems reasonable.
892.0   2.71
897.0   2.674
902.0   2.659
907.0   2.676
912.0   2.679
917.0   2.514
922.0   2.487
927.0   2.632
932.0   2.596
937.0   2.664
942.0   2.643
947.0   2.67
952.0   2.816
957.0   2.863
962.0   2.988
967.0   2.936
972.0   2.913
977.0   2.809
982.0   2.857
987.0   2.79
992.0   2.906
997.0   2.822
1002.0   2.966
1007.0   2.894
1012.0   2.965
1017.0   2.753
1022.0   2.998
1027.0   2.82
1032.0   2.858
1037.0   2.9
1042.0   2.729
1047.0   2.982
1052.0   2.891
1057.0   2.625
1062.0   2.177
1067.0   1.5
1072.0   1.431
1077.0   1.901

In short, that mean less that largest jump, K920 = 2.70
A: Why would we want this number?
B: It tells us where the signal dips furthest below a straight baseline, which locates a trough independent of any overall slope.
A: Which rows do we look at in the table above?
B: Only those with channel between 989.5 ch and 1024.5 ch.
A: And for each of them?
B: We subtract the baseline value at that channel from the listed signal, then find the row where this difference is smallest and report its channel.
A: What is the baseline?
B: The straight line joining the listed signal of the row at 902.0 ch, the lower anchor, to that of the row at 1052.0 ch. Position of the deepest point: 1017.0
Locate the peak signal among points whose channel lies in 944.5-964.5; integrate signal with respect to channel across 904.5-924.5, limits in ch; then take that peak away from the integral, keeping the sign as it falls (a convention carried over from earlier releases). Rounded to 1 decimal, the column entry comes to 48.8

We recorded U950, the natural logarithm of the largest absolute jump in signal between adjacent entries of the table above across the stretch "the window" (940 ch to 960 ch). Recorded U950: -1.9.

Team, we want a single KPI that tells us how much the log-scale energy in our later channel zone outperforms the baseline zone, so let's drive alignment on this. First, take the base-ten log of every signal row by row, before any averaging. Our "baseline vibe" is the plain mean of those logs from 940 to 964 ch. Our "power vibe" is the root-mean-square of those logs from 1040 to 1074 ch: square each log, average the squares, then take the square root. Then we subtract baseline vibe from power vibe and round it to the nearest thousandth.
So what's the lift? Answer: -0.073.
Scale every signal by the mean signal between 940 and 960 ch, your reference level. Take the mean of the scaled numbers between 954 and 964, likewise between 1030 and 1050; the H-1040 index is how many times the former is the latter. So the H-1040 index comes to 1.02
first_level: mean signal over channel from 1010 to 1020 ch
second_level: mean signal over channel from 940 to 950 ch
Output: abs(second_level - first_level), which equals 0.20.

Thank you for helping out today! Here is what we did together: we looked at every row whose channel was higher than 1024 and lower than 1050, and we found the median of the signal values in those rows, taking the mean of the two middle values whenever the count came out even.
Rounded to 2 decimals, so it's 2.86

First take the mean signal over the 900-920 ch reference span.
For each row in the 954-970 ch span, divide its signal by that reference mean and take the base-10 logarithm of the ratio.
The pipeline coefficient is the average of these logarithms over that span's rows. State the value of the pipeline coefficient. 0.046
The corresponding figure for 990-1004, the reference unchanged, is 0.042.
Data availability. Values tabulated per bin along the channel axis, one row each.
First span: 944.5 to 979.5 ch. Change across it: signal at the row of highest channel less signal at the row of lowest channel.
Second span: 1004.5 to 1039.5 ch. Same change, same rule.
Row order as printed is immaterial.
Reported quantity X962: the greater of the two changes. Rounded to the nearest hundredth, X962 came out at 0.14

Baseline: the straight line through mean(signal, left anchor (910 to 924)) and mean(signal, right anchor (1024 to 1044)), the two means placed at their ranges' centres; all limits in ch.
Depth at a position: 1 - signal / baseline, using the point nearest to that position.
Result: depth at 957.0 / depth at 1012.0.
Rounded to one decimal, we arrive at 1.2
